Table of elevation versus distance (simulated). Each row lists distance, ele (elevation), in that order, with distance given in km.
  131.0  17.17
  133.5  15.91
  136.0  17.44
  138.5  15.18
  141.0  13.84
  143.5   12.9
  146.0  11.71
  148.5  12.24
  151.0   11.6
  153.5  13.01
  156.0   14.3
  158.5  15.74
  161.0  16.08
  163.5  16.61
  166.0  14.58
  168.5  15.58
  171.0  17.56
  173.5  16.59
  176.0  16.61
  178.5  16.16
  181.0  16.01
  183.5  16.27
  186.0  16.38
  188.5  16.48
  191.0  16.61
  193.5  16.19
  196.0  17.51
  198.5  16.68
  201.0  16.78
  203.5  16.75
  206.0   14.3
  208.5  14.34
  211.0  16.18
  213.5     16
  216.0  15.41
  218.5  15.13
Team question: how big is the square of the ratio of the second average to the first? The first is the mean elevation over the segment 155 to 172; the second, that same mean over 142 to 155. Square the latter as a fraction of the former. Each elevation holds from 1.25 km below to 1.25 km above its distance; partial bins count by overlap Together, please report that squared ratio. 0.61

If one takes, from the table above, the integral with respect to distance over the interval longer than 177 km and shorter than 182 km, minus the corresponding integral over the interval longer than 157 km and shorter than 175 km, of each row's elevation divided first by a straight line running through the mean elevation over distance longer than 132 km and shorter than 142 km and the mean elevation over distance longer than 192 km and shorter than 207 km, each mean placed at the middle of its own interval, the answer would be -13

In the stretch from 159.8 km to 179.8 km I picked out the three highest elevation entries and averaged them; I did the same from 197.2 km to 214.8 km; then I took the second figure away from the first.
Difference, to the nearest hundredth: 0.19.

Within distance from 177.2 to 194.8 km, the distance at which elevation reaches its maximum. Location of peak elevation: 191.0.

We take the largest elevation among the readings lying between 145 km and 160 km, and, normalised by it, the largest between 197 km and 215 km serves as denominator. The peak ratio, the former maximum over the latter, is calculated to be 0.94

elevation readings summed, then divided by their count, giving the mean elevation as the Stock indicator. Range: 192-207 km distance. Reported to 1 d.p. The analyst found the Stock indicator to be 16.4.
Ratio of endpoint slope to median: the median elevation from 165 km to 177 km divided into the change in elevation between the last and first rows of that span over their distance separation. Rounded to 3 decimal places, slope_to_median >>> 0.012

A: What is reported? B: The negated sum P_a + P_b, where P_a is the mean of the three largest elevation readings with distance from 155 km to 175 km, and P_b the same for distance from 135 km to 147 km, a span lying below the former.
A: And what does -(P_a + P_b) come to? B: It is -32.4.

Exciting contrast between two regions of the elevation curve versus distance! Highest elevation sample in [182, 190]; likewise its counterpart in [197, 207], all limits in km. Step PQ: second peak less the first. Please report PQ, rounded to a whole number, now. 0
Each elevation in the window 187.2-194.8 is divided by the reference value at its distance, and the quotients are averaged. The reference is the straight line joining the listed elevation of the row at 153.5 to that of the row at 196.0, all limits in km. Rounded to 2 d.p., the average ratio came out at 0.97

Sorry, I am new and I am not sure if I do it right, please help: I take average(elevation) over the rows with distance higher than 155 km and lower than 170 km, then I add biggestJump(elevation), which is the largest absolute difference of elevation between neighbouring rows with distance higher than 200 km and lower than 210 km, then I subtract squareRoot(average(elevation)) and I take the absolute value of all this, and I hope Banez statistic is 14.0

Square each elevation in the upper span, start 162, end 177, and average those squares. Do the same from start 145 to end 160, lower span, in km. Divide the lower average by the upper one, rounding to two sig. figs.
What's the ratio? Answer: 0.66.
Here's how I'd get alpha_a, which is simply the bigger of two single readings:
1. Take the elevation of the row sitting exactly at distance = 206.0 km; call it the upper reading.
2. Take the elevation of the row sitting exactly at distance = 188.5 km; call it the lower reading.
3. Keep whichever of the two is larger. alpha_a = 16.5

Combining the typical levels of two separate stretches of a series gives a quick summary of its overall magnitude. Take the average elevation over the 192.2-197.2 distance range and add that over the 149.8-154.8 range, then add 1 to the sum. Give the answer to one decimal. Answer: 30.2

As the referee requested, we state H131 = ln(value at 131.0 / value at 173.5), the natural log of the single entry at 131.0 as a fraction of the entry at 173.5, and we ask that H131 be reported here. 0.03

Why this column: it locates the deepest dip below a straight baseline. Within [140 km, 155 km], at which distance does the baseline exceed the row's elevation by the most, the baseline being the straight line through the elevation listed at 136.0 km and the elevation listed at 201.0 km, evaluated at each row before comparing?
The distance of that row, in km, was 151.0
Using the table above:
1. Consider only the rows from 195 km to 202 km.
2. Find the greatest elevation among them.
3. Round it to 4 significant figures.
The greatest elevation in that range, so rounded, 17.51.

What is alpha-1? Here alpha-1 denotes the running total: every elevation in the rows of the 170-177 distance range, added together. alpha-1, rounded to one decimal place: 50.8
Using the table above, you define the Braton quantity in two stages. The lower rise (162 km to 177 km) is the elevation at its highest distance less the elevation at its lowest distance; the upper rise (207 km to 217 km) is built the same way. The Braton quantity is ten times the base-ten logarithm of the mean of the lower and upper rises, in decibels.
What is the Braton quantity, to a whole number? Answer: -3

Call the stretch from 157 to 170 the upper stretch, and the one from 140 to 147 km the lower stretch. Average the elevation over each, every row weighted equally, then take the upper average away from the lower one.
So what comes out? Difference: -2.9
